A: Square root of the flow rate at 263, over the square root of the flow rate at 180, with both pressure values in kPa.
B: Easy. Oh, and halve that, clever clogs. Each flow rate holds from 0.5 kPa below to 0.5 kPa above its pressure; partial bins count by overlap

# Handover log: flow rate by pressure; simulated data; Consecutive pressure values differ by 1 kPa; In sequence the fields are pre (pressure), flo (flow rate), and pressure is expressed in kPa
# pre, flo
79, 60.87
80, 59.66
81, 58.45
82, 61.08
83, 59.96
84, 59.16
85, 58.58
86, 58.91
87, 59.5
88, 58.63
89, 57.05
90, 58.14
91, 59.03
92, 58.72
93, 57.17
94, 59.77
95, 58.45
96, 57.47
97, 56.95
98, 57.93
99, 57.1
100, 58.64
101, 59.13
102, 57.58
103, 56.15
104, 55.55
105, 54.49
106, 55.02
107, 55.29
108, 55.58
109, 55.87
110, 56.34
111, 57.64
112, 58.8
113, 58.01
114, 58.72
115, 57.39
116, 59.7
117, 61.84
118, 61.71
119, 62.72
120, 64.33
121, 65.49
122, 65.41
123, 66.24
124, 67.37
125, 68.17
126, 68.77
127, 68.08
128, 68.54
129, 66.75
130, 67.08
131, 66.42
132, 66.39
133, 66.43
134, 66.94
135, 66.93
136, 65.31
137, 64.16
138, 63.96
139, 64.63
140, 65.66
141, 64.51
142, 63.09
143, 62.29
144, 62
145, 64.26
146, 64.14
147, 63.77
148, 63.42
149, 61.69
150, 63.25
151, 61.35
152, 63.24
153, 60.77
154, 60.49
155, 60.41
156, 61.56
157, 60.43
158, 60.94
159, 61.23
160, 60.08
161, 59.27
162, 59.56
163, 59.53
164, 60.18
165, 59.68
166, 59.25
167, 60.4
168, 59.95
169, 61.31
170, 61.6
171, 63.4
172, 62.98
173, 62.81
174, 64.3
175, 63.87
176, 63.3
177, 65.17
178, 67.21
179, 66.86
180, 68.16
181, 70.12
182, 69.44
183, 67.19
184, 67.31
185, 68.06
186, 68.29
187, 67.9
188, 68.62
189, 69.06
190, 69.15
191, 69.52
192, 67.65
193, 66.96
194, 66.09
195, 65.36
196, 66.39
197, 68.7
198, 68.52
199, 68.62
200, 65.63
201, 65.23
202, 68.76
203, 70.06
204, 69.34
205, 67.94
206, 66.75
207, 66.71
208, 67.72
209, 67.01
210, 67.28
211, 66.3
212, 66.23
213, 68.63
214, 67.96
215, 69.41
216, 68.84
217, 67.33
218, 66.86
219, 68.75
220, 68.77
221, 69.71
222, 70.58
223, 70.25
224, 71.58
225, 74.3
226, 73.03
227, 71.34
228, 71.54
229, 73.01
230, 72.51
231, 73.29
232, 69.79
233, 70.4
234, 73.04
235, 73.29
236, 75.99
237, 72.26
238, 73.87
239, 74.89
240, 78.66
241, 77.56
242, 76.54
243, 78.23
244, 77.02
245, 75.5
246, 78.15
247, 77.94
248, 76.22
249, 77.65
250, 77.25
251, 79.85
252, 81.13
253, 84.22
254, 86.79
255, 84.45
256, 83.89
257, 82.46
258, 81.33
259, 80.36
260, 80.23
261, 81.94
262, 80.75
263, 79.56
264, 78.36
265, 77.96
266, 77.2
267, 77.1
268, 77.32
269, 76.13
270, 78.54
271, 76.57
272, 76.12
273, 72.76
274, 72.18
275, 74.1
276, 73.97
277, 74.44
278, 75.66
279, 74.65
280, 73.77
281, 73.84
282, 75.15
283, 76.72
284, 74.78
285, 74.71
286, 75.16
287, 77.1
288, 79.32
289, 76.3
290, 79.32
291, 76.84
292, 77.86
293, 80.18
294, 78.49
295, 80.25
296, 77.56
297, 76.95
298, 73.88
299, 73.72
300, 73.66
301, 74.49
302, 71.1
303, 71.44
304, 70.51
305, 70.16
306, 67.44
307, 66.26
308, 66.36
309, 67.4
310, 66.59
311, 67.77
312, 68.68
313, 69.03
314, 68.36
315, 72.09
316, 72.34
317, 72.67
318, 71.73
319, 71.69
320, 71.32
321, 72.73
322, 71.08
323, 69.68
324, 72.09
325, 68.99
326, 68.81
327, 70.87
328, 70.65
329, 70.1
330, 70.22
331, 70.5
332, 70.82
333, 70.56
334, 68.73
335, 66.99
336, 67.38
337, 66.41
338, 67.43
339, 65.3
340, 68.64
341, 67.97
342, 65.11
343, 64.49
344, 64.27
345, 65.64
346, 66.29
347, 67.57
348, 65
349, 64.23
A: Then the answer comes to 0.540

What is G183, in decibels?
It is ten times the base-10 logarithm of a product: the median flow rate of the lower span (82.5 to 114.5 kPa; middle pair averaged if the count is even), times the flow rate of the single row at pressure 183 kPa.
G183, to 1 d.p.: 35.9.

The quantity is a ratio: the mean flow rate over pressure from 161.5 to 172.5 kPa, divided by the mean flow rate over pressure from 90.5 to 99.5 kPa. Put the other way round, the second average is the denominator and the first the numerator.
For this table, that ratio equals 1.05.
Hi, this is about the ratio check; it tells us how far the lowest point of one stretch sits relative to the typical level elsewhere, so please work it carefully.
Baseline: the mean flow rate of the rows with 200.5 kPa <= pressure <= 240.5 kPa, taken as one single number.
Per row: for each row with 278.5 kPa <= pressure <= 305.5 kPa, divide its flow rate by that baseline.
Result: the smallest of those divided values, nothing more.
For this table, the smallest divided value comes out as 1.00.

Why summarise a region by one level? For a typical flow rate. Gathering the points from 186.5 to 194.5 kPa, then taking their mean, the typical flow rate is 68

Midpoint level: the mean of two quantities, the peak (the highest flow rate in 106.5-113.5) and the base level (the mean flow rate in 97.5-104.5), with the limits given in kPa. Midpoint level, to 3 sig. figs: 58.1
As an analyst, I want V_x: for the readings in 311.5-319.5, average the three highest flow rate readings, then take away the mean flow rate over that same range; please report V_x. 1.5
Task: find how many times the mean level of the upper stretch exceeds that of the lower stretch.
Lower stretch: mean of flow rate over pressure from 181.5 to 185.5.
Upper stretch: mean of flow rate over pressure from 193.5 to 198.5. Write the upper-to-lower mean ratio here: 0.99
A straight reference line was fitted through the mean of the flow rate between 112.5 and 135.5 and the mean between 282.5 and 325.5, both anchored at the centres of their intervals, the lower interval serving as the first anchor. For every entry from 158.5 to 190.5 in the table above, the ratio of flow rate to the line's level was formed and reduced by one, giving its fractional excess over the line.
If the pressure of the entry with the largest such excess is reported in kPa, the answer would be 181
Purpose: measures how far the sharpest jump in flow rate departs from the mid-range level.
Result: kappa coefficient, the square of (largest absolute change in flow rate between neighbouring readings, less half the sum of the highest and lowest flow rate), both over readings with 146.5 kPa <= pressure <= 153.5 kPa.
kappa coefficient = 3576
